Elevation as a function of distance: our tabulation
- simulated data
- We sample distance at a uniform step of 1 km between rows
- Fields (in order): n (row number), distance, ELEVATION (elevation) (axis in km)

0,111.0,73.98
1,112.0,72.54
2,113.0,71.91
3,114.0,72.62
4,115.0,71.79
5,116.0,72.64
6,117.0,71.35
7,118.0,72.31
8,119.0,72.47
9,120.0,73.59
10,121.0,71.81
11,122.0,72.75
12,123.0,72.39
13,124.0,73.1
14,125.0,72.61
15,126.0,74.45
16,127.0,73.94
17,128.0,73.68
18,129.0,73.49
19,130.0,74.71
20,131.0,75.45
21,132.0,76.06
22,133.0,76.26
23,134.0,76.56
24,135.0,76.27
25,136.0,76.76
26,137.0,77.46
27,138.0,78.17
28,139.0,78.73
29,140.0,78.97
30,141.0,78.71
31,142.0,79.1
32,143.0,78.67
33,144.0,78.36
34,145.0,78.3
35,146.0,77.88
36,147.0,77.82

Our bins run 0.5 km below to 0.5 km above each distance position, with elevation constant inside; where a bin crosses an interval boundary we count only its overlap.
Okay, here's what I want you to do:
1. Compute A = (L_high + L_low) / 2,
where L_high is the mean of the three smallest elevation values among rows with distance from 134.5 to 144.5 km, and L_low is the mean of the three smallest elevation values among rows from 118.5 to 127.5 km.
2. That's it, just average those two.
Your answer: 74.5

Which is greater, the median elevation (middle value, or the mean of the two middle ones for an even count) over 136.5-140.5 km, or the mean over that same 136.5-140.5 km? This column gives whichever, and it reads 78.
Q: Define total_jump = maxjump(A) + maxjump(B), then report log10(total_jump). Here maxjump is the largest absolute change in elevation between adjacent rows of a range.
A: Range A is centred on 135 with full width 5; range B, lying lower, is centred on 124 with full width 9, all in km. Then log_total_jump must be 0.40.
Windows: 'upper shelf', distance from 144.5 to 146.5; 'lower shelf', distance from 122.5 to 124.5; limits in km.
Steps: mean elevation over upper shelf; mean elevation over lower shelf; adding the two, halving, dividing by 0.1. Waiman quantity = 754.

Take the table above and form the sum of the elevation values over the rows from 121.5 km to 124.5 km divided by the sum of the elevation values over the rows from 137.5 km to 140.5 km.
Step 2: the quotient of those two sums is 0.925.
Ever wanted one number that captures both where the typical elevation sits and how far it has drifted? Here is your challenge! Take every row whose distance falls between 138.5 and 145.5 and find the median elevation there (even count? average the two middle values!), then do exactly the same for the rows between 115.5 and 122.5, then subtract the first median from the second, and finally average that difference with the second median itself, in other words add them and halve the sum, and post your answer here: 33.1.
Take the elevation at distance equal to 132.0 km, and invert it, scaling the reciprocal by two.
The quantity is 0.0263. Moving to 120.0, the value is 0.0272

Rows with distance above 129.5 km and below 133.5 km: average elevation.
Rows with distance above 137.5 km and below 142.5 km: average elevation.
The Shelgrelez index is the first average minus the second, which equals -3.1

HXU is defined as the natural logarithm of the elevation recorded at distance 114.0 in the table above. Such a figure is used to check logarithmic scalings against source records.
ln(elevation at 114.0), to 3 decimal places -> 4.285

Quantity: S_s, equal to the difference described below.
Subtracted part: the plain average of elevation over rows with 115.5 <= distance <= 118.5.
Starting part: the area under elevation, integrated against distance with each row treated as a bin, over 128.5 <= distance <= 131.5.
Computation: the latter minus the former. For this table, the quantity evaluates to 152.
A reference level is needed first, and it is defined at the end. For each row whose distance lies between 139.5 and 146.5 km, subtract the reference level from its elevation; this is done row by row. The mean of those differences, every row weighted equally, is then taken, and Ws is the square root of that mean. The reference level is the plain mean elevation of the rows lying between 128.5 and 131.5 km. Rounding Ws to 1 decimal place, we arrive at 2.0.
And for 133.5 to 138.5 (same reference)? 1.6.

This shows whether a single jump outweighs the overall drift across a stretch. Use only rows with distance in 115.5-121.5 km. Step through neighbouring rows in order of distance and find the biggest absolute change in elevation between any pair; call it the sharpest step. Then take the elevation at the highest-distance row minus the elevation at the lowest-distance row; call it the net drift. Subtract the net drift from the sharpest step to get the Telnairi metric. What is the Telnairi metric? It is 3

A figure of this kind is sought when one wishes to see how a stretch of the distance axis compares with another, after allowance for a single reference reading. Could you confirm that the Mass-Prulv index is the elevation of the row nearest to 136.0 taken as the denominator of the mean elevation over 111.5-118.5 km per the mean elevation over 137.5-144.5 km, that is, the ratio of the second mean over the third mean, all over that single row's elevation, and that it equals 0.0120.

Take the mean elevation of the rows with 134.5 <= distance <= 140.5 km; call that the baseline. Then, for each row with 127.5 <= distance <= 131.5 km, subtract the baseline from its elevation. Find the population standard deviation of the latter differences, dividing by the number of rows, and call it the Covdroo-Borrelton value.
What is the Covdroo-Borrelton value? 0.79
